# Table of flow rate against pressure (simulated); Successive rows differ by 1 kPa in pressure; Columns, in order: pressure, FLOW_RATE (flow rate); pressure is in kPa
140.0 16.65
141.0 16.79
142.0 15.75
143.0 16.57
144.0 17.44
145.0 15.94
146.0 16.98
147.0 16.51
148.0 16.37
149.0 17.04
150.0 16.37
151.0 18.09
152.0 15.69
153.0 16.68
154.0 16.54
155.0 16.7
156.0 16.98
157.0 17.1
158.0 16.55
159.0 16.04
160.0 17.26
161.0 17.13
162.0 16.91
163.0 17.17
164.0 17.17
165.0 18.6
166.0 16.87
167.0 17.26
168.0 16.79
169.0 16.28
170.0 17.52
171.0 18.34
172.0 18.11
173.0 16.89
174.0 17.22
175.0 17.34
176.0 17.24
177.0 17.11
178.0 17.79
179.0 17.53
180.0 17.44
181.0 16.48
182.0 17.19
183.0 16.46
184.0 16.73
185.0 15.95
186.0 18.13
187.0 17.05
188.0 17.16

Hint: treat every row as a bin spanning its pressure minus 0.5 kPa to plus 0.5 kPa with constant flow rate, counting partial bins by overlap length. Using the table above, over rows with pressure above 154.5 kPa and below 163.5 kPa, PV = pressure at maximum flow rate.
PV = 160.0 kPa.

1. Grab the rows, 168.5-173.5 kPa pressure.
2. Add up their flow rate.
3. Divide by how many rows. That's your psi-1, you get 17.4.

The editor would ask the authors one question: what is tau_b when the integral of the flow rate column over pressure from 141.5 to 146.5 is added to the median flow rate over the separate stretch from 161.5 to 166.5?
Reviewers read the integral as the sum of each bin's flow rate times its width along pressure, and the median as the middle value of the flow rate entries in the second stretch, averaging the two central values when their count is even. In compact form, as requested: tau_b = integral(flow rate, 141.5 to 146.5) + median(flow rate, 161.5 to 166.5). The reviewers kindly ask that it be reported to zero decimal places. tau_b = 100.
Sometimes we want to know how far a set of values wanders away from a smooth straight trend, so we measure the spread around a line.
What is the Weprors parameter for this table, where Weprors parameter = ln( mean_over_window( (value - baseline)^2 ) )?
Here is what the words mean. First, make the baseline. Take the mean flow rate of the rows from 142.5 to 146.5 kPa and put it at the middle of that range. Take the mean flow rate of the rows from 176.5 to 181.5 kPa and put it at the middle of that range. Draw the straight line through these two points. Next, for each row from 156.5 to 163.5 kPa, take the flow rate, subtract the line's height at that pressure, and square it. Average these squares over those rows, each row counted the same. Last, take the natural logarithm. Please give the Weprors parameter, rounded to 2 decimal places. -1.80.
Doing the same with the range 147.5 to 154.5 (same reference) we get -0.69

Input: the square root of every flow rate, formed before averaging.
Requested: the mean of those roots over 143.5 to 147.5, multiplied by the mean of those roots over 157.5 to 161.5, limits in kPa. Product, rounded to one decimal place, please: 16.7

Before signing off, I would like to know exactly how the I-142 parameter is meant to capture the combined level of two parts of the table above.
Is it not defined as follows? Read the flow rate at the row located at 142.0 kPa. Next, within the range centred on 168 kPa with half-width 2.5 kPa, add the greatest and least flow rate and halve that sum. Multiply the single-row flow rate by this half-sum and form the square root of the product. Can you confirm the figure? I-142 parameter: 16.31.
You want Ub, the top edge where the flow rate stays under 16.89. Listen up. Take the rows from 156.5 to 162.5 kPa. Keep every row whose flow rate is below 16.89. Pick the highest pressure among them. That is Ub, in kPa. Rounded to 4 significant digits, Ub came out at 159.0 kPa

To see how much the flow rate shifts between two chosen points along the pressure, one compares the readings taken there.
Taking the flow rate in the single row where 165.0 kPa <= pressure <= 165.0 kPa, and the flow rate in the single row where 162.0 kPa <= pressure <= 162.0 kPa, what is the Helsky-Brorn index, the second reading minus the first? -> -1.69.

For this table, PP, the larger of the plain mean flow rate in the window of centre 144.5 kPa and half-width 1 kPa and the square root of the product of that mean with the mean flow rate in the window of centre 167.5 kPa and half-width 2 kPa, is 16.7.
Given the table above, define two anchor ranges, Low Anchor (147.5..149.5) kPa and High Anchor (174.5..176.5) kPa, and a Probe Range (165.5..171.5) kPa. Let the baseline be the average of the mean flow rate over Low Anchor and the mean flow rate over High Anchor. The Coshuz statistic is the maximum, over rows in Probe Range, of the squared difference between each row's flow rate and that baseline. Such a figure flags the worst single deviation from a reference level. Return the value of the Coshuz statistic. 1.8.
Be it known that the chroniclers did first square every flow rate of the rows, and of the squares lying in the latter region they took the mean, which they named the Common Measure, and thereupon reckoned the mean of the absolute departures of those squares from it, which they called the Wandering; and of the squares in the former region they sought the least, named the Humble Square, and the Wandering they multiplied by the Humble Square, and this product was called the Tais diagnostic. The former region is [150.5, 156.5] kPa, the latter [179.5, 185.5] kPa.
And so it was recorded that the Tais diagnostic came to 3390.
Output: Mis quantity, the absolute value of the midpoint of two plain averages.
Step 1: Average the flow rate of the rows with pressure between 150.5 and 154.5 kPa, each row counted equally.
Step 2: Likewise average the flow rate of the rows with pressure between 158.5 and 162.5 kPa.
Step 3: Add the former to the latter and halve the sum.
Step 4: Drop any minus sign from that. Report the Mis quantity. 16.79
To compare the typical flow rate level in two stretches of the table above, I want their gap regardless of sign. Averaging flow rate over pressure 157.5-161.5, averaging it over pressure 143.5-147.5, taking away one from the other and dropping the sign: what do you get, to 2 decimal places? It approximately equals 0.03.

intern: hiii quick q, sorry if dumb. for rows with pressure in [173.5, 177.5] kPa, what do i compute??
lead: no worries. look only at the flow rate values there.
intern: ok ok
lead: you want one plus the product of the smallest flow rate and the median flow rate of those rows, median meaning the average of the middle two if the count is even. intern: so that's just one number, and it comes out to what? 296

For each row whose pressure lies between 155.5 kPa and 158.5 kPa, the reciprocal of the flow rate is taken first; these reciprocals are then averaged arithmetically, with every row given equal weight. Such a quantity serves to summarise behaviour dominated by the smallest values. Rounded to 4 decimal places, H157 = 0.0593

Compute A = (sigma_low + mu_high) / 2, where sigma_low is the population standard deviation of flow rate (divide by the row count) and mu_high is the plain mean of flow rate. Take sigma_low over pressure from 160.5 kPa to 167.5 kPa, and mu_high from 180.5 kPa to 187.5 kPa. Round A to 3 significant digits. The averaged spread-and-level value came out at 8.70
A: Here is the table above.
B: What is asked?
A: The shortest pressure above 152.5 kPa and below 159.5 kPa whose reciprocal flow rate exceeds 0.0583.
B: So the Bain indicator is 153.0 kPa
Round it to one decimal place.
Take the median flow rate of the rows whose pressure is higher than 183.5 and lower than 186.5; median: 16.7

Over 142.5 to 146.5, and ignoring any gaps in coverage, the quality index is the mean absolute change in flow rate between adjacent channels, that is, 1.1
